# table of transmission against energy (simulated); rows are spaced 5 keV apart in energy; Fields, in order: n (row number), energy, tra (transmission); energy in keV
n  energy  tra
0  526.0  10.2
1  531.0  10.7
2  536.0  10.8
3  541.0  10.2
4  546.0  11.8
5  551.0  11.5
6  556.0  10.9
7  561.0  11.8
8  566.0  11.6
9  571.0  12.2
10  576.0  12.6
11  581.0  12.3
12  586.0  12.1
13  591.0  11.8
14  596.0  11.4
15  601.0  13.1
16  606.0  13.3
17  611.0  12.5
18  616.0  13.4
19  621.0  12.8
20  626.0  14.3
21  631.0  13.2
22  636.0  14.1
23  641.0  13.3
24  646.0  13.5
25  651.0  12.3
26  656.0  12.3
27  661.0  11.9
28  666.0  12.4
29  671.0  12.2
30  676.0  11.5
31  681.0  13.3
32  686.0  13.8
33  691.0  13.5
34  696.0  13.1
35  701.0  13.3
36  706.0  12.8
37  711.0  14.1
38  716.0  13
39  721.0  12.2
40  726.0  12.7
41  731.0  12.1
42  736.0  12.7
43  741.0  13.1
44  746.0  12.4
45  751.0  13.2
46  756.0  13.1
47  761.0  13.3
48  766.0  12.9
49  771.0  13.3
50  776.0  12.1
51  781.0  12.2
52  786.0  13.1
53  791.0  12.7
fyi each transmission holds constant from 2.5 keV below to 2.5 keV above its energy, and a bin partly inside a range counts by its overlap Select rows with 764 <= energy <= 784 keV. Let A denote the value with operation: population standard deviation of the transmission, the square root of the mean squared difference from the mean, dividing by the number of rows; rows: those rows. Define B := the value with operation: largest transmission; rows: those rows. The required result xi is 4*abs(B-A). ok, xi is 51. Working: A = 0.50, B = 13.3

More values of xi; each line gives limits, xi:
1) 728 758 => 51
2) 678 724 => 54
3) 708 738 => 54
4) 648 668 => 49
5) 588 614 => 50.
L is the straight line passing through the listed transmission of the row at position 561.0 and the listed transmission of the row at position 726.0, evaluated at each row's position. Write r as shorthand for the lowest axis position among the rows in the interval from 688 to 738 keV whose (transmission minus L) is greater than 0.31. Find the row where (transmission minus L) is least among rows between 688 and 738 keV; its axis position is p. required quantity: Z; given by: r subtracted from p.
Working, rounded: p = 731.0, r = 691.0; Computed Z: 40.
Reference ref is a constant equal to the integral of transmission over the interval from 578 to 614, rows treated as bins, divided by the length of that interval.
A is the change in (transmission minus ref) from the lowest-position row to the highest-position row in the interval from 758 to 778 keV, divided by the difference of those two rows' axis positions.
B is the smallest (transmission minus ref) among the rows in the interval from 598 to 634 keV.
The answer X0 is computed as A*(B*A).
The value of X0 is 0.0008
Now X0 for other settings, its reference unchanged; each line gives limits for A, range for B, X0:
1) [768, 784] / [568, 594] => -0.0070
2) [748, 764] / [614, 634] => 0.0000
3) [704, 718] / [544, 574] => -0.0006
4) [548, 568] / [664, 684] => 0.0000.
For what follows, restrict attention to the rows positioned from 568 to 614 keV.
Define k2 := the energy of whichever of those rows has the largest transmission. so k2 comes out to 606.0 keV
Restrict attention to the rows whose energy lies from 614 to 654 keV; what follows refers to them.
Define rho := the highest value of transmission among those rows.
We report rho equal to 14.3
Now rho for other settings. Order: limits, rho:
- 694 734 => 14.1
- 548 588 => 12.6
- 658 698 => 13.8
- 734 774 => 13.3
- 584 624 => 13.4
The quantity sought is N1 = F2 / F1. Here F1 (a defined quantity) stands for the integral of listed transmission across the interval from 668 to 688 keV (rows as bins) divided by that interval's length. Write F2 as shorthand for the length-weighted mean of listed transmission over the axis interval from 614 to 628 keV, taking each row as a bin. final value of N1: 1.06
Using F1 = 12.7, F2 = 13.5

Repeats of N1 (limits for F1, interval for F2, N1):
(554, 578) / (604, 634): 1.12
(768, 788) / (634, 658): 1.03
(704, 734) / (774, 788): 0.97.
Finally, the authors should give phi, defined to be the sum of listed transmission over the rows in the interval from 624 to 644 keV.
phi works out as 55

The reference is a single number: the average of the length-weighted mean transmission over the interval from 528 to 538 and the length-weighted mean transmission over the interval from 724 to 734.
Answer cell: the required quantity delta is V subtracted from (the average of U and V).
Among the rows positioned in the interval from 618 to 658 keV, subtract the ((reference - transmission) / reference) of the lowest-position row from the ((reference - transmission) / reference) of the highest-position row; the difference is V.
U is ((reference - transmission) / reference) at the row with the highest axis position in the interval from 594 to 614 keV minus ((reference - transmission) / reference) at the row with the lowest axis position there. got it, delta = -0.07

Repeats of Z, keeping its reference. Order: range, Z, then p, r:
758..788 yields 15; 776.0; 761.0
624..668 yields 35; 661.0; 626.0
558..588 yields -5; 566.0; 571.0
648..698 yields -5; 676.0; 681.0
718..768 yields -10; 731.0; 741.0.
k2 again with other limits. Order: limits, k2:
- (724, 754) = 751.0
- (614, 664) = 626.0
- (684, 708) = 686.0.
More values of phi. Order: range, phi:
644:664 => 50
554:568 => 34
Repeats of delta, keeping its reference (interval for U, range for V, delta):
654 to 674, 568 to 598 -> -0.03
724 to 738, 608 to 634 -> 0.03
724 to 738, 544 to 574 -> 0.02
